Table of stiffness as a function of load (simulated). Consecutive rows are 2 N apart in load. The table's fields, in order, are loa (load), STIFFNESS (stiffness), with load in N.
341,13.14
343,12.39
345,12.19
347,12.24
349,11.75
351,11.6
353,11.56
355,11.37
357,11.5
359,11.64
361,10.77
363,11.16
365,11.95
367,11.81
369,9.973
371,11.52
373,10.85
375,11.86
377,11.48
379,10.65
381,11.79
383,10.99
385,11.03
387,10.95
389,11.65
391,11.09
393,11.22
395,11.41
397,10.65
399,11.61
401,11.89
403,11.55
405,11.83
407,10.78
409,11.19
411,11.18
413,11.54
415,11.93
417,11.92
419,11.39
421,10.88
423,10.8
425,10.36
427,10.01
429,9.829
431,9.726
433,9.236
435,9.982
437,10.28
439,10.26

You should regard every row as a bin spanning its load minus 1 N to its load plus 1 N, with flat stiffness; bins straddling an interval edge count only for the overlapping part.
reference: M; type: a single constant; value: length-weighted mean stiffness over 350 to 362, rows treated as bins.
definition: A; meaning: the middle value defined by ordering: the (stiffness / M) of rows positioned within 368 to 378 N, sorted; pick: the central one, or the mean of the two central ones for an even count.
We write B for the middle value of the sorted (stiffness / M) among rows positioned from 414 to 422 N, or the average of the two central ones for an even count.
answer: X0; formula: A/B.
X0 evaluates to 0.98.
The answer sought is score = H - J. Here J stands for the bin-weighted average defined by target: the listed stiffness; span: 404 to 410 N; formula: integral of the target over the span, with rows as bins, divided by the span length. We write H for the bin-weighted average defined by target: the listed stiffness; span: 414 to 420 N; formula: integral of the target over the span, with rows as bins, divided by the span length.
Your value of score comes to 0.5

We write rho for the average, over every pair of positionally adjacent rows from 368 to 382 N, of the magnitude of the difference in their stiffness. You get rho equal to 0.9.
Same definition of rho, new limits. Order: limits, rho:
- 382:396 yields 0.3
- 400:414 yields 0.4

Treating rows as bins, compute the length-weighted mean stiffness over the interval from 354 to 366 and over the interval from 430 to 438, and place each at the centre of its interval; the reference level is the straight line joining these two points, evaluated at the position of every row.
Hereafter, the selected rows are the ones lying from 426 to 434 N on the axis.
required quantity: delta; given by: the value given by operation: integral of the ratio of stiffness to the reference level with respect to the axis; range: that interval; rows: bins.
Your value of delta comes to 7.84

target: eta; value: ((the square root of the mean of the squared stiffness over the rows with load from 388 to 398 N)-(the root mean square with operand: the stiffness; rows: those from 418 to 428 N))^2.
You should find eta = 0.3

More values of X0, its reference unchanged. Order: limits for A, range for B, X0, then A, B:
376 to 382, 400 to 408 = 0.98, 1.01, 1.025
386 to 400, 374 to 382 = 0.96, 0.98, 1.020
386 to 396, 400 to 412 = 0.99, 0.98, 0.997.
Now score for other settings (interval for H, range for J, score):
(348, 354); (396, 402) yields 0.3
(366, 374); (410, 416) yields -0.5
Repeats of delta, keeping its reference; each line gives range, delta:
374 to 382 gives 8.32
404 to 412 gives 8.68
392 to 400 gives 8.45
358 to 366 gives 8.02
